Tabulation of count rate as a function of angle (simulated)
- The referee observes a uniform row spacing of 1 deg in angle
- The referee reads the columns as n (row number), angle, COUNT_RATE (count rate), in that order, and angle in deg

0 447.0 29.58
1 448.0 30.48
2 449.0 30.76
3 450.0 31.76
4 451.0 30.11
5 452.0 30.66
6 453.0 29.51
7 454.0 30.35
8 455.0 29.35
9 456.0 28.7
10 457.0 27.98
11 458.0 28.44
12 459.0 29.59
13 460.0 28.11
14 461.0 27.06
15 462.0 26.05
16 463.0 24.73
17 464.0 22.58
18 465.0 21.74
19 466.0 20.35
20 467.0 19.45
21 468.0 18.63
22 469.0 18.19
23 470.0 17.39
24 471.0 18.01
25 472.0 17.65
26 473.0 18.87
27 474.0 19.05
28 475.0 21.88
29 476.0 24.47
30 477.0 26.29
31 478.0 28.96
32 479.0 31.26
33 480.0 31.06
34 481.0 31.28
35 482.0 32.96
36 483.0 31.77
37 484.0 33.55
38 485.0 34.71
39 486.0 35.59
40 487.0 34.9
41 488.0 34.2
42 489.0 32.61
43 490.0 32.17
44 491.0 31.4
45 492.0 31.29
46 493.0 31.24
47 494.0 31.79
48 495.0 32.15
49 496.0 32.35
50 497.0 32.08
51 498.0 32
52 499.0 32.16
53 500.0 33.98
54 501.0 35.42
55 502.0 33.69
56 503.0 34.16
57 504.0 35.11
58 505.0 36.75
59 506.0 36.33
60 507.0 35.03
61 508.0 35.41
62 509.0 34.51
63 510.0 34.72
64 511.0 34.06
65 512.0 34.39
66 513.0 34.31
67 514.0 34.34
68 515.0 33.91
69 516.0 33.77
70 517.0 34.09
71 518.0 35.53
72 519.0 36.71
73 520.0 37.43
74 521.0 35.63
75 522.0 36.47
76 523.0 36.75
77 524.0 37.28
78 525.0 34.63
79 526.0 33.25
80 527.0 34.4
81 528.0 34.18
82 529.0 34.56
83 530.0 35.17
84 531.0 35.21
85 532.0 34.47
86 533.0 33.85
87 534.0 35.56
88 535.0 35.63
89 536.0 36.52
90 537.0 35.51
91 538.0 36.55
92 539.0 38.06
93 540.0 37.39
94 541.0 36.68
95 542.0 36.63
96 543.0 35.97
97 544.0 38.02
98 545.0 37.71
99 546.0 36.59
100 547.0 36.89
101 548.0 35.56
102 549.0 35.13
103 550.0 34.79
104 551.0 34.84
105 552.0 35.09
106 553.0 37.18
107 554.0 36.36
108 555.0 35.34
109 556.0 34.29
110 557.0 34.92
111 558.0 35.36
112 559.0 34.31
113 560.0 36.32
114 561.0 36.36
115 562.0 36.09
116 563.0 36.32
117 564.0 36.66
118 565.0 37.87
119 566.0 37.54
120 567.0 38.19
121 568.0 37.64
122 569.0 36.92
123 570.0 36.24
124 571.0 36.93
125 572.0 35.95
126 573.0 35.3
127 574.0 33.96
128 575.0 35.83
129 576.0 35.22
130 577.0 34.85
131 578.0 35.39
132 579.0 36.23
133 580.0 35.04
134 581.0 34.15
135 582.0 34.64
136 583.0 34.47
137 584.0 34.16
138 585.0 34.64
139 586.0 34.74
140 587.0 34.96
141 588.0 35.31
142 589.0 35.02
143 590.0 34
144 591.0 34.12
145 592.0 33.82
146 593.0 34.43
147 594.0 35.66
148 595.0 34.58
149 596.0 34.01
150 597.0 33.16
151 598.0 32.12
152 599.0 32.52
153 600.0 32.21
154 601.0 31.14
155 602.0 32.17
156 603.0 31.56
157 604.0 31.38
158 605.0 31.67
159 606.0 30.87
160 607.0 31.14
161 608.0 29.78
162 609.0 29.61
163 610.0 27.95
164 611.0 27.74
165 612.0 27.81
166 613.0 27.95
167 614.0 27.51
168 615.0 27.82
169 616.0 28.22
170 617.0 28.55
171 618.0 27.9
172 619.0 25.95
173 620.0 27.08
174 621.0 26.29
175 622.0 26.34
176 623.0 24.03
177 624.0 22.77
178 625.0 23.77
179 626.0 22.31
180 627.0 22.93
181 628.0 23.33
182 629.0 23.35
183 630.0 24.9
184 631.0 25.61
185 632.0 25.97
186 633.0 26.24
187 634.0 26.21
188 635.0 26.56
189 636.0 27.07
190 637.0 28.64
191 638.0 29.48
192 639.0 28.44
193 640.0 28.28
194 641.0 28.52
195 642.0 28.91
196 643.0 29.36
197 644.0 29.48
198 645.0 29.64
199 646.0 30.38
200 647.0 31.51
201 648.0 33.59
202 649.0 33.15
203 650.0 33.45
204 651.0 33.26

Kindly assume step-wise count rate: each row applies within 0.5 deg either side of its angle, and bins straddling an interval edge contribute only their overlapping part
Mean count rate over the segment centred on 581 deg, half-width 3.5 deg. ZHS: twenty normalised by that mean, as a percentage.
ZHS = 57.4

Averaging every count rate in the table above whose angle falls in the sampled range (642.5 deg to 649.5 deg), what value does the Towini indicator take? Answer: 31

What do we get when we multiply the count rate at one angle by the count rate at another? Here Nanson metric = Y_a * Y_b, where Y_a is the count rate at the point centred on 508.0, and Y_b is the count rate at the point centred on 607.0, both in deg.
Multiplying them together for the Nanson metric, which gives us 1103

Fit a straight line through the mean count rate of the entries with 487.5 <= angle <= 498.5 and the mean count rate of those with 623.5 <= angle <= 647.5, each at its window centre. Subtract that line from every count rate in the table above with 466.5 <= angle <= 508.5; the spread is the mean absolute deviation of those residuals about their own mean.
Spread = 5.4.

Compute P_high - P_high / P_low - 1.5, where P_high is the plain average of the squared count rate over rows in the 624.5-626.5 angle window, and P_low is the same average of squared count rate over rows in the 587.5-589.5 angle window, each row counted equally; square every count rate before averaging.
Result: 529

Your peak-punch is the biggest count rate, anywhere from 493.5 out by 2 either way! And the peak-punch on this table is 32.15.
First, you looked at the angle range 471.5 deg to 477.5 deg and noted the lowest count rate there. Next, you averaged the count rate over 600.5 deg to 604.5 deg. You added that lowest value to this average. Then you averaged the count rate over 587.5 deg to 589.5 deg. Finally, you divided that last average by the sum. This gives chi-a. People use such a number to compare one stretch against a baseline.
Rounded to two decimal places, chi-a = 0.71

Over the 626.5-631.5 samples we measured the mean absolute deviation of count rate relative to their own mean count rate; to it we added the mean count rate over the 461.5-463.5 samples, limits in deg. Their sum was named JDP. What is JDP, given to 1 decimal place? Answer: 26.4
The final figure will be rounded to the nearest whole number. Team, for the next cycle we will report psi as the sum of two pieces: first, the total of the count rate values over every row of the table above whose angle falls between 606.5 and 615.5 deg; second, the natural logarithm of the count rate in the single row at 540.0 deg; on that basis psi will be 261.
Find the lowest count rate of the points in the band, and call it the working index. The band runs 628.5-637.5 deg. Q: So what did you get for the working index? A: 23.35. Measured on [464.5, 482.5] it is 17.39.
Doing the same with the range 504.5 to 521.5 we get 33.77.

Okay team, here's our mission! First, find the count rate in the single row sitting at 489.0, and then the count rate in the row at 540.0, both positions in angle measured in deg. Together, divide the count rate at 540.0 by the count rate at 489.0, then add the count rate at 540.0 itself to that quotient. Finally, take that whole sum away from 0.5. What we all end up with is -38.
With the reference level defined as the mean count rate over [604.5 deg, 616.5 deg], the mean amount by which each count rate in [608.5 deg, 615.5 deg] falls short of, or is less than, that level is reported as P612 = 1.0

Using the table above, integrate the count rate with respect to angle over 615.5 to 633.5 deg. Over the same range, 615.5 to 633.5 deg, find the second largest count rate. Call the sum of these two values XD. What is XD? 484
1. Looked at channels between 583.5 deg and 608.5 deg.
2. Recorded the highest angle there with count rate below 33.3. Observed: 608.0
